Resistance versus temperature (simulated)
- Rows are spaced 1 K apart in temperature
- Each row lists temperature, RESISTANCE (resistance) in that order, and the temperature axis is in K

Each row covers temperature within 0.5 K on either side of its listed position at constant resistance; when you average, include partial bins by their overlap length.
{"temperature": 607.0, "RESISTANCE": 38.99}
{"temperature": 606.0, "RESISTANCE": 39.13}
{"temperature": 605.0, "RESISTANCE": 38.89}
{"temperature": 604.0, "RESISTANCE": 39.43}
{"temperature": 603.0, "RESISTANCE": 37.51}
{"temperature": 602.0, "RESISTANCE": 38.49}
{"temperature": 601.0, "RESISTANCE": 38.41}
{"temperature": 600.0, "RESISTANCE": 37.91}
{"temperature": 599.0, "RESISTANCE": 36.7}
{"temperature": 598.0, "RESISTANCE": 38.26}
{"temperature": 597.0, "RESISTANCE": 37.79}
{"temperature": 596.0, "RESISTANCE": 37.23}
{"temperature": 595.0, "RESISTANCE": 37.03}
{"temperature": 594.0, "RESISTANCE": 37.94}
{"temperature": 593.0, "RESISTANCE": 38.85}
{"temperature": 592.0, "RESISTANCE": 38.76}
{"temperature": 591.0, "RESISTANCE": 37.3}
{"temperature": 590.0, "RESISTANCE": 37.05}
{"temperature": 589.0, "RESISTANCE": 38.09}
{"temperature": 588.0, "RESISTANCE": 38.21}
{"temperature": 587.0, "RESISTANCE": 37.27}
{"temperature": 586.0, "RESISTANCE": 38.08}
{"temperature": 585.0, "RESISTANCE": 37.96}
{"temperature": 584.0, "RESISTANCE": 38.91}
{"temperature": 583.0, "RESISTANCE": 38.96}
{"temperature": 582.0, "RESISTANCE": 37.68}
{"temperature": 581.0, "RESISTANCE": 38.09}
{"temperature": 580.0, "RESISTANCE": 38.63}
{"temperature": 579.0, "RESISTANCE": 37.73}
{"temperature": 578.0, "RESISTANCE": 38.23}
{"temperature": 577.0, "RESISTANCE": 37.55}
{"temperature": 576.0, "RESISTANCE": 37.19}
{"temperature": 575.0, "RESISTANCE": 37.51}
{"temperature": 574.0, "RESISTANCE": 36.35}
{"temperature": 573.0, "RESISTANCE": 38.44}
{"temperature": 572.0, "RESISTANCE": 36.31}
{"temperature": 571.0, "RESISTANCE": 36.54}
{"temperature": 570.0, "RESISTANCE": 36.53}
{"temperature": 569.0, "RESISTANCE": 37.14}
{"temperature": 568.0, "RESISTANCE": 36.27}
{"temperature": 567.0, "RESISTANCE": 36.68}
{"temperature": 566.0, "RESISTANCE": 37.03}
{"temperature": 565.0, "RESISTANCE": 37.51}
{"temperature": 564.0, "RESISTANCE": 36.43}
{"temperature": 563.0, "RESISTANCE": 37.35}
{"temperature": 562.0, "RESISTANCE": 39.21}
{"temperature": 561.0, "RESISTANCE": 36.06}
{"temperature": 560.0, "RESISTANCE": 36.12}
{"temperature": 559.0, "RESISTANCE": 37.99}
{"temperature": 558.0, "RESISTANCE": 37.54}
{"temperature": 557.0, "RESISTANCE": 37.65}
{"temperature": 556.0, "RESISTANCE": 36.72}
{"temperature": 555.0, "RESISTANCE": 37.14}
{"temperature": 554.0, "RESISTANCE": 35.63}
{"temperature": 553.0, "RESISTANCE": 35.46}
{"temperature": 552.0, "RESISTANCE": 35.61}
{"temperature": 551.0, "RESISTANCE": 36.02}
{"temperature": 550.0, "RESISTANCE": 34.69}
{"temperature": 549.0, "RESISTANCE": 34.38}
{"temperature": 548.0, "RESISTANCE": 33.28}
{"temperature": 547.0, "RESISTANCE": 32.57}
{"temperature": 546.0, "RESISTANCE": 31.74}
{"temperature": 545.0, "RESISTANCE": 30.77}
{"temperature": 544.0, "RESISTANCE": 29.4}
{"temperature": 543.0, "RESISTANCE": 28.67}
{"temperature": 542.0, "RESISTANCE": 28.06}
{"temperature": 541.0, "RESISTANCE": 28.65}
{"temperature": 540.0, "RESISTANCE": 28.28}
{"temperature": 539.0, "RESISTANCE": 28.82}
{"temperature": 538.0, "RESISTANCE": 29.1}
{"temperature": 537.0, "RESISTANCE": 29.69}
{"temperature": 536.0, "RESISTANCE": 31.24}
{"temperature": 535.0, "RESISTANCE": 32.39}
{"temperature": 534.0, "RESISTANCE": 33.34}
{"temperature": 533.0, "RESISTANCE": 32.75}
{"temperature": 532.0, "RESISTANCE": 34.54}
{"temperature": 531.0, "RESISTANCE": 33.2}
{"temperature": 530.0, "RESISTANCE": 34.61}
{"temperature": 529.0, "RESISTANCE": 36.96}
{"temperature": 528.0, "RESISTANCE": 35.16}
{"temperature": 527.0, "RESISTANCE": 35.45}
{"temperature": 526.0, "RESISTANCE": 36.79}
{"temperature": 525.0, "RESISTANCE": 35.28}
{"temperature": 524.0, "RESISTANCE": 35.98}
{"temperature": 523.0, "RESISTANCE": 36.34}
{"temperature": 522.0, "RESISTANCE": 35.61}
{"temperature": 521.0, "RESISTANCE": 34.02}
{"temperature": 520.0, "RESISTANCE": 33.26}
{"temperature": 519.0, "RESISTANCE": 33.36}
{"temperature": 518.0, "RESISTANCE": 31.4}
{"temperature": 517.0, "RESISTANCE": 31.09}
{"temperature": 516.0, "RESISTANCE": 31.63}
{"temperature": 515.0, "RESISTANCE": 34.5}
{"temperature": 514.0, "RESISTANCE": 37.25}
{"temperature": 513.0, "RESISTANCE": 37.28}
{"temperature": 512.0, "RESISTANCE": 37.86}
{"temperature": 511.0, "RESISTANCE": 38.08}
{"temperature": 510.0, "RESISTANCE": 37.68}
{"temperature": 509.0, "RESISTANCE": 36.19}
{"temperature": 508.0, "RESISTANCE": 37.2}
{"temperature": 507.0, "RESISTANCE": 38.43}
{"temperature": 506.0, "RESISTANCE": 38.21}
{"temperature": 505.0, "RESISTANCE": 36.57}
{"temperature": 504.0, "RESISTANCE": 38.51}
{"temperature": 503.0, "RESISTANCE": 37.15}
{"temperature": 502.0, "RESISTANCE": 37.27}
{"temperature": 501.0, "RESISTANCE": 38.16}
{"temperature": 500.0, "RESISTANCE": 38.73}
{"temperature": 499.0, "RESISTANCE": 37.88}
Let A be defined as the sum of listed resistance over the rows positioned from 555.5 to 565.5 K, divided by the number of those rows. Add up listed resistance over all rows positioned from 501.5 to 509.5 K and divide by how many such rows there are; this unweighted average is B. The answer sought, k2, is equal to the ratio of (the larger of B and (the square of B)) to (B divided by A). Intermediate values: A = 37.3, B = 37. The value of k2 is 1395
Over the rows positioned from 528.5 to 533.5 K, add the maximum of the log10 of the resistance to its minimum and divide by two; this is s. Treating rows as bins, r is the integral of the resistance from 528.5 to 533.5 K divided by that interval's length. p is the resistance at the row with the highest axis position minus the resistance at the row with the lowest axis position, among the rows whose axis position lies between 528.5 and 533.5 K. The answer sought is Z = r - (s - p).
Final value 29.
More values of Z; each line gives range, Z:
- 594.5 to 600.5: 37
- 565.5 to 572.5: 34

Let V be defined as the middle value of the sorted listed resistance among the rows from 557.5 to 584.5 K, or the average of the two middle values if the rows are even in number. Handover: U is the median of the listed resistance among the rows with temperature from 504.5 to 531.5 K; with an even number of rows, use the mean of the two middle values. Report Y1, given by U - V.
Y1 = -1.5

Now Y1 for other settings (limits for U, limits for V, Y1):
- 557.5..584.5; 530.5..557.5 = 4.8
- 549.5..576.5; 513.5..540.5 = 3.3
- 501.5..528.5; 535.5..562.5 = 2.0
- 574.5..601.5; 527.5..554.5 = 5.2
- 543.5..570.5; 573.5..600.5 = -1.6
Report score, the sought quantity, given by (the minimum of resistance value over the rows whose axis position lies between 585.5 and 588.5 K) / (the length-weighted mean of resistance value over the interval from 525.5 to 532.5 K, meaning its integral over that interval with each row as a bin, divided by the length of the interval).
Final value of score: 1.06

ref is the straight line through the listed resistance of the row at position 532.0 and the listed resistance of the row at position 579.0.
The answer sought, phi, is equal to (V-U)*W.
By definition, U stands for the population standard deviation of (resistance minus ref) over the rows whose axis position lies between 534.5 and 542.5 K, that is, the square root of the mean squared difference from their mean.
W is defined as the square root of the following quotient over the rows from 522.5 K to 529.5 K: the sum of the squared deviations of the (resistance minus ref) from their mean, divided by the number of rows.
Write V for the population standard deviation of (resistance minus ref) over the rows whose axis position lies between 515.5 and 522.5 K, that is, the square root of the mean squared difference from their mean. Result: -0.12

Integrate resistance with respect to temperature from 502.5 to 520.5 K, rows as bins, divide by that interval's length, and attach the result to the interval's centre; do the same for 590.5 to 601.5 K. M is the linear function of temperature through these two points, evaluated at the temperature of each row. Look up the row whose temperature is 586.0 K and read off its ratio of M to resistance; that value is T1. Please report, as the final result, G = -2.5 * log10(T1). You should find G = 0.014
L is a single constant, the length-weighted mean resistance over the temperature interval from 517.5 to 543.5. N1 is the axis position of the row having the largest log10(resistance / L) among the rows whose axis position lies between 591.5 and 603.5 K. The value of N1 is 593.0 K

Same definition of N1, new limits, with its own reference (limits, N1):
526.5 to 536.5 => 529.0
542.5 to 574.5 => 562.0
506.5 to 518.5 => 507.0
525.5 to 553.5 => 529.0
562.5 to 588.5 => 583.0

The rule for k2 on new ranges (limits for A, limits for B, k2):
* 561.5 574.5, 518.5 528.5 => 1302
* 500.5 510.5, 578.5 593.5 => 1430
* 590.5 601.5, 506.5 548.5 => 1268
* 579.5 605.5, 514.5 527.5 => 1302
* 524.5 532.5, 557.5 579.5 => 1310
